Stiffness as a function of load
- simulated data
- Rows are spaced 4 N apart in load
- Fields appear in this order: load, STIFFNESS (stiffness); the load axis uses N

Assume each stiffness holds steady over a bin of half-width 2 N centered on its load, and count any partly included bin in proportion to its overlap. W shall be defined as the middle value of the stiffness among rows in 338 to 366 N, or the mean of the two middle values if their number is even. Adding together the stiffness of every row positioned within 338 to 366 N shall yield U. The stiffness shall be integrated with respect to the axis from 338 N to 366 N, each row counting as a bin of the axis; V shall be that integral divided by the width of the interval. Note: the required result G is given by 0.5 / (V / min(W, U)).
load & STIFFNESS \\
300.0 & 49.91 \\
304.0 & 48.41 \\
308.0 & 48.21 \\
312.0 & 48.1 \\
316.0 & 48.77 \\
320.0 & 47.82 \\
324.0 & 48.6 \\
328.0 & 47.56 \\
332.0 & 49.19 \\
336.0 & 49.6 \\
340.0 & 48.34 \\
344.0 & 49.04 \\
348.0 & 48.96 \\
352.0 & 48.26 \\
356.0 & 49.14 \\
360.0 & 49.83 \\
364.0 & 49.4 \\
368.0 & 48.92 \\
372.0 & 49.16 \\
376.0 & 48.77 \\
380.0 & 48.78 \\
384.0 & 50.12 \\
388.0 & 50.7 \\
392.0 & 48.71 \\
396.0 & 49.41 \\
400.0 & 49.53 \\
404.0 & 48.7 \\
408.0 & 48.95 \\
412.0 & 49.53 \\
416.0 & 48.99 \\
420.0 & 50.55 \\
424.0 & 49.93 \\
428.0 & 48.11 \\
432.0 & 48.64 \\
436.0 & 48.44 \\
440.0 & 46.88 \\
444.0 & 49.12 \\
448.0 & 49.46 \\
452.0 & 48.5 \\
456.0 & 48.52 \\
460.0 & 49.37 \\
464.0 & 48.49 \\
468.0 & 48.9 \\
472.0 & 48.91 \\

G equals 0.500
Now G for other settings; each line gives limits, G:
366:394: 0.496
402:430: 0.497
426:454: 0.501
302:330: 0.500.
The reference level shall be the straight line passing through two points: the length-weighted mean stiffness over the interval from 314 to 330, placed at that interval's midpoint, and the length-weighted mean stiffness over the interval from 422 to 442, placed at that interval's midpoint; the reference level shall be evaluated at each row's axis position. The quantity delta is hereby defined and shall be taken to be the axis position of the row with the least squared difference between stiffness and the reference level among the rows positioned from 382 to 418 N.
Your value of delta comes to 404.0 N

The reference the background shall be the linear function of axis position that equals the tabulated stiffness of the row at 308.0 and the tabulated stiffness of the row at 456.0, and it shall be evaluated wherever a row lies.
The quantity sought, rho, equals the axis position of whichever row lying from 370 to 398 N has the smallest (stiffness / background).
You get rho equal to 392.0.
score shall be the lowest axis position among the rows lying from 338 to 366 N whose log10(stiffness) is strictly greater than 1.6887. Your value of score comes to 344.0 N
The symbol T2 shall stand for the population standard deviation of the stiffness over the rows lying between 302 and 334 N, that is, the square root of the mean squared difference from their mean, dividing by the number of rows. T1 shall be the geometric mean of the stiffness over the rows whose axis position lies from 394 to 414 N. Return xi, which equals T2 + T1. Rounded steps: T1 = 49.2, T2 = 0.49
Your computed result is 49.7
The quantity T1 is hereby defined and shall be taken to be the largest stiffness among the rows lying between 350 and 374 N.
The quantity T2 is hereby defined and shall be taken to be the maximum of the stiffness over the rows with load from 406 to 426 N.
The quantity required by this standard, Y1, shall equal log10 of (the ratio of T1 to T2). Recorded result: -0.006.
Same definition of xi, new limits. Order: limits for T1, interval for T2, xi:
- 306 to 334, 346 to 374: 48.8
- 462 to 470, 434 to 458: 49.5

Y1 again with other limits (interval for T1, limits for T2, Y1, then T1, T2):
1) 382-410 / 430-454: 0.011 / 50.7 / 49.46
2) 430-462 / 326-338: -0.001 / 49.46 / 49.6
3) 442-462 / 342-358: 0.003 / 49.46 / 49.14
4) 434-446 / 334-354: -0.004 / 49.12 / 49.6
